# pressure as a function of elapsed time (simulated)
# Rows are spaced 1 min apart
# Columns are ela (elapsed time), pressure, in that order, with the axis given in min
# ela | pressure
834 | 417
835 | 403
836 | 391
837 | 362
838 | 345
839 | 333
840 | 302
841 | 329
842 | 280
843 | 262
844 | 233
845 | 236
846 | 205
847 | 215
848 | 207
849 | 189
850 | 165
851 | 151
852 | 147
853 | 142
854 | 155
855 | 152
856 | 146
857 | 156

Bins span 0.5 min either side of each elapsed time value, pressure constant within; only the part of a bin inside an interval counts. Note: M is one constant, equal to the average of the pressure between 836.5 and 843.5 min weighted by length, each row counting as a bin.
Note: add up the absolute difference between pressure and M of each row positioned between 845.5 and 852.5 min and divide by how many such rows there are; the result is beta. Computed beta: 133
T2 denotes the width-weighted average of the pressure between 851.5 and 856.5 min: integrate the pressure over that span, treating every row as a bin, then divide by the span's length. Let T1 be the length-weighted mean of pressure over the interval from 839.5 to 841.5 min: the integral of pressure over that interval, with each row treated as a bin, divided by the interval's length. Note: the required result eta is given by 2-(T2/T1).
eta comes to 1.53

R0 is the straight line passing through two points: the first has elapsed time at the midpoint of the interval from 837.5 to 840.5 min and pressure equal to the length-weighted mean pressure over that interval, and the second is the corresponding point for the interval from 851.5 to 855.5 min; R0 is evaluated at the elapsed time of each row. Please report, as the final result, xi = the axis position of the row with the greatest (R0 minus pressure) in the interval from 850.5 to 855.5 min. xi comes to 851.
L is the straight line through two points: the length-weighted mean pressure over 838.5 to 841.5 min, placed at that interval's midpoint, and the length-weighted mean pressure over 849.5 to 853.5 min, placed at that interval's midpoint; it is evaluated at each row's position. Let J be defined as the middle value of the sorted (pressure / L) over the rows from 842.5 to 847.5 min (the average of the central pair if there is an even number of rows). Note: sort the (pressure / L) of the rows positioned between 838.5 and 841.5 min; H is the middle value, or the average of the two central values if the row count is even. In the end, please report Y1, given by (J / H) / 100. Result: 0.0095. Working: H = 0.99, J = 0.95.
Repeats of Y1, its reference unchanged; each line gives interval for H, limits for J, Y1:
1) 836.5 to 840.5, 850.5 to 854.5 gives 0.0108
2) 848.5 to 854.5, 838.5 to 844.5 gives 0.0094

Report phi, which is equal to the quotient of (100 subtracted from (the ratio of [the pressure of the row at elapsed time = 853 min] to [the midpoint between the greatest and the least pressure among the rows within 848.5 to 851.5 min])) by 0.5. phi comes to -198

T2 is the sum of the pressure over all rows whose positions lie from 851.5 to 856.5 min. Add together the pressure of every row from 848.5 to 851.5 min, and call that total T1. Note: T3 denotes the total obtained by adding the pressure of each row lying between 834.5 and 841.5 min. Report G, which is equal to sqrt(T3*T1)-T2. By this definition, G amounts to 374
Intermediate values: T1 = 505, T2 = 742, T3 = 2465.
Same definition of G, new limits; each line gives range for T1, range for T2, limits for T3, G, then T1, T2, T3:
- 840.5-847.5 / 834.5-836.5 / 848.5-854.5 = 498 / 1760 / 794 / 949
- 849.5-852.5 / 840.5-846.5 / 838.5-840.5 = -1003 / 463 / 1545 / 635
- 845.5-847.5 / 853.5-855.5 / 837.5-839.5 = 227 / 420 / 307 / 678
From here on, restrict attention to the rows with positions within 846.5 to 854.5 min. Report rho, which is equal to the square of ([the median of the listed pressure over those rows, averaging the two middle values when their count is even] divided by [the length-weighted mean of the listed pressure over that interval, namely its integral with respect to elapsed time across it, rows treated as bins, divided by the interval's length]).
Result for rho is 0.87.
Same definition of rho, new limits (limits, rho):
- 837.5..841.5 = 1.02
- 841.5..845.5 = 0.97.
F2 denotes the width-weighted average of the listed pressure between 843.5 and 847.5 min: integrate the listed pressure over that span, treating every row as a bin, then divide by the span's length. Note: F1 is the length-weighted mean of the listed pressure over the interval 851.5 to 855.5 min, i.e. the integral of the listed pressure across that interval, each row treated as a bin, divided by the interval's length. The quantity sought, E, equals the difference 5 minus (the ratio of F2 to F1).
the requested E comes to 3.5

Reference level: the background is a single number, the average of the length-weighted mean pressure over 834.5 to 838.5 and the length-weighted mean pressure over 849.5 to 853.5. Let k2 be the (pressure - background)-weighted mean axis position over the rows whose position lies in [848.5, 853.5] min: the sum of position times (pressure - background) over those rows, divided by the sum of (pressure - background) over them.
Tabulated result 851.2 min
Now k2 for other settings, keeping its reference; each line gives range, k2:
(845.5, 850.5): 848.3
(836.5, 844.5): 838.4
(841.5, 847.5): 846.2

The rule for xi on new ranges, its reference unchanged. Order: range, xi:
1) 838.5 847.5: 846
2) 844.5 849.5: 846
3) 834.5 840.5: 840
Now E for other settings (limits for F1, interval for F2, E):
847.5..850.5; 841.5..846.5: 3.7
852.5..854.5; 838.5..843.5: 3.0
